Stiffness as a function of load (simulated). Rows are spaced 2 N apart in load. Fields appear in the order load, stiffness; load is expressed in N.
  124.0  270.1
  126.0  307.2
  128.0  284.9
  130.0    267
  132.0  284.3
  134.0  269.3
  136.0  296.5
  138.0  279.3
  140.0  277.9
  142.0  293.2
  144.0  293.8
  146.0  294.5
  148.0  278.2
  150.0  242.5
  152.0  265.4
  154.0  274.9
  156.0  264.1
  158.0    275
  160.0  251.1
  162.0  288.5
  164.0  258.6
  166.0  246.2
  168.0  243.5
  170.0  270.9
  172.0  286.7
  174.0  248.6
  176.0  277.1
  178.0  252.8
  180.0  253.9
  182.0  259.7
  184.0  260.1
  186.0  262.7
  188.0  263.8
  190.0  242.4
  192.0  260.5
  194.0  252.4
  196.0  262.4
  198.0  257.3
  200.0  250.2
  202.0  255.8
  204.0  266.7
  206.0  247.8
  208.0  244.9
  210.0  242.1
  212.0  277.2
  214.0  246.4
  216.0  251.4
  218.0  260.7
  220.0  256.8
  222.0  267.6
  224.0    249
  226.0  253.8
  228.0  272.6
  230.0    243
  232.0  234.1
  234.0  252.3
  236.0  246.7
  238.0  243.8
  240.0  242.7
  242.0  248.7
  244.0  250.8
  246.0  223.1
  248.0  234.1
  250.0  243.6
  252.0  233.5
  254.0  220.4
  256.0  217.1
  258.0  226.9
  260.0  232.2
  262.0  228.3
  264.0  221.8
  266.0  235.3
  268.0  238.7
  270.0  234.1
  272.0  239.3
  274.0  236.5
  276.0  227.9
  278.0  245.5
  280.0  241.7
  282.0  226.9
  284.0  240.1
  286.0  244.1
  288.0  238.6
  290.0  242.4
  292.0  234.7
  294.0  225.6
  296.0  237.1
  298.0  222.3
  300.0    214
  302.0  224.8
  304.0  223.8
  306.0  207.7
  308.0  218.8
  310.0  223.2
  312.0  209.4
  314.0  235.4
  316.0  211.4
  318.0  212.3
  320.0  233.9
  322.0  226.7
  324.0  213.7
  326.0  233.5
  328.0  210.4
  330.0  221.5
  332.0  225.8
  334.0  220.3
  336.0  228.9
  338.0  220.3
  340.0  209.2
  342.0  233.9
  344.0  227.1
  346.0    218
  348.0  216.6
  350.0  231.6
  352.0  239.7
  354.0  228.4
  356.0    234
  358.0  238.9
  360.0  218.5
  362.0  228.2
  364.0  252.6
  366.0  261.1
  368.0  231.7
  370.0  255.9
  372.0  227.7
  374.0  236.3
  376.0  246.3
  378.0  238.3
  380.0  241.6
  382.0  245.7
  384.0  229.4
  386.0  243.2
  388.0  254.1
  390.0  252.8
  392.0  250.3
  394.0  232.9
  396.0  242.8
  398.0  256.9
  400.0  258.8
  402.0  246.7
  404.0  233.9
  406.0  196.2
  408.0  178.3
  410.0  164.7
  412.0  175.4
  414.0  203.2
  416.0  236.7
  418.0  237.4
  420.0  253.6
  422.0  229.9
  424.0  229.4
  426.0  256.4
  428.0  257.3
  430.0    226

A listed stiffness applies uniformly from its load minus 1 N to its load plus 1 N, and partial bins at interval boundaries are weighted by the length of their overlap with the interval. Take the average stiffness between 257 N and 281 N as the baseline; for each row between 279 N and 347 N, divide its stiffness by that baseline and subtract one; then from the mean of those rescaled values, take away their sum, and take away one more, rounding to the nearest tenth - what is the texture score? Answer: 0.2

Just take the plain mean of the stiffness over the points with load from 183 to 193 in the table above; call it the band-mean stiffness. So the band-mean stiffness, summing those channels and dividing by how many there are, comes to 258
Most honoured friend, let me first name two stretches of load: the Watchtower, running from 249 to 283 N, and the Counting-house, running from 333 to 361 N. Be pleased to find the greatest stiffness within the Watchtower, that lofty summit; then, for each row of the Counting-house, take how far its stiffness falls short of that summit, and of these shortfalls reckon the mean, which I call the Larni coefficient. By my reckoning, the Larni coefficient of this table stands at 19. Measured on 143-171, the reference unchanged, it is -22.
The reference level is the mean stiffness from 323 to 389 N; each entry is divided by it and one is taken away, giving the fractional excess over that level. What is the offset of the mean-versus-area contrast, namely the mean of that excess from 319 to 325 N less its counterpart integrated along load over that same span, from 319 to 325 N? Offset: 0.16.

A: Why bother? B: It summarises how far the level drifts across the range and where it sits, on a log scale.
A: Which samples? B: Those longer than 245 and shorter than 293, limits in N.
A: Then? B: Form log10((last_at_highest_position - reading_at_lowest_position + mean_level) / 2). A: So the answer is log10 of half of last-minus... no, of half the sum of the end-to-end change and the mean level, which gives 2.089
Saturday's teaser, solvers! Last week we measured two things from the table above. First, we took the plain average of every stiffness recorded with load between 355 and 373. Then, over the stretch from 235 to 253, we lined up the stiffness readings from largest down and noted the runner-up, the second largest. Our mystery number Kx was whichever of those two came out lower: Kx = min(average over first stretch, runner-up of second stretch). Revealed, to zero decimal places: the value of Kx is 239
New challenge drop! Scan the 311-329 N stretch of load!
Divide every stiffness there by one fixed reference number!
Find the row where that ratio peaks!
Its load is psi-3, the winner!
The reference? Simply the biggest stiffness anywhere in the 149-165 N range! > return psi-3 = 314.0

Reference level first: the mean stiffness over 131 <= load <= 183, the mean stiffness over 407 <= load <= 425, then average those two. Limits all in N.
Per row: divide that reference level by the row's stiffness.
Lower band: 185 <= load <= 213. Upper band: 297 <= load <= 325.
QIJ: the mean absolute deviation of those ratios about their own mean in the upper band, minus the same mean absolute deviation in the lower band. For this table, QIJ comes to 0.006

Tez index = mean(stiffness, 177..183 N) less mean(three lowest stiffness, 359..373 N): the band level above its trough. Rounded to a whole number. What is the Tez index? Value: 31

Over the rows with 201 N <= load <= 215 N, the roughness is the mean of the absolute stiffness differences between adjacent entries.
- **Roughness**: 17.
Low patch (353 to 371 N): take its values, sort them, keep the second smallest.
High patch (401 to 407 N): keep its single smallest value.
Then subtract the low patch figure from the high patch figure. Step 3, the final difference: -32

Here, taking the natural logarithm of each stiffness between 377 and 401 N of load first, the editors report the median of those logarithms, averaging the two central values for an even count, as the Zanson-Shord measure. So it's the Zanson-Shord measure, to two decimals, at 5.50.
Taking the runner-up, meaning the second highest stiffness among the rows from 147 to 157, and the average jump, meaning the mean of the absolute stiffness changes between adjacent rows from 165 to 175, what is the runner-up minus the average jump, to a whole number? 254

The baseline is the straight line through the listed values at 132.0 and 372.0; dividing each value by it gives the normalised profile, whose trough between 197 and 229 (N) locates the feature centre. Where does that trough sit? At 210.0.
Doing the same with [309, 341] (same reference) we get 312.0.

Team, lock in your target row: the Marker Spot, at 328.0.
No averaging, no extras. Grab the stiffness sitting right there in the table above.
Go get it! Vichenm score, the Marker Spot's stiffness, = 210.4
